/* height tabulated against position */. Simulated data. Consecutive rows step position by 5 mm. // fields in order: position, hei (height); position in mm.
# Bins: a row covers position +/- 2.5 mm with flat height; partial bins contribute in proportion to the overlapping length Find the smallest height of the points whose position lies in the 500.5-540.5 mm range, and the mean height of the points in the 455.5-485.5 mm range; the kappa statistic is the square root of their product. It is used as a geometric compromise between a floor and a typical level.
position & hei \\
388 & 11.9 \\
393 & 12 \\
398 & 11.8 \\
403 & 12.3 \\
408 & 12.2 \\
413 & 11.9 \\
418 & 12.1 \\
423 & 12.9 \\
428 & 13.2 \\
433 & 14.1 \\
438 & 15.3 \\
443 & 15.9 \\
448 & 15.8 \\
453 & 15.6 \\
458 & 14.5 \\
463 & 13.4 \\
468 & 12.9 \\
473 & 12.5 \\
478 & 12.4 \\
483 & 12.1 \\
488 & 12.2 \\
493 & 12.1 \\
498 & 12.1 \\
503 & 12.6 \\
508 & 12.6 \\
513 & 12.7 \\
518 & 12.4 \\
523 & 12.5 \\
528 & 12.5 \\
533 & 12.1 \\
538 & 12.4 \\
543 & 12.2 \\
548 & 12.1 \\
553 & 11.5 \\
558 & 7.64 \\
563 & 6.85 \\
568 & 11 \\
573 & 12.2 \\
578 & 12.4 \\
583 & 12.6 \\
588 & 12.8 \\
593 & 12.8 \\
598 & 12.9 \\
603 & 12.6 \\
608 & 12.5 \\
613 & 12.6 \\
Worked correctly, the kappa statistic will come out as 12.5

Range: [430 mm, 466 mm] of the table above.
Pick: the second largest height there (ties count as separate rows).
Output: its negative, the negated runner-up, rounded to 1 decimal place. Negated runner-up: -15.8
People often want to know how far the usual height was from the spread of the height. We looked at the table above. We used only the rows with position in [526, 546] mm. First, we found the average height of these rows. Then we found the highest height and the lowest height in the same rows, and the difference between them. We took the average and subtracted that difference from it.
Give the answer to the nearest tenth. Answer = 11.9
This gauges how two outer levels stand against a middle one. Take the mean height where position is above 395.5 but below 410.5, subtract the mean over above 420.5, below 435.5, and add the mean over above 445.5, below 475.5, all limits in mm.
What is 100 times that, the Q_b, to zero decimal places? 1282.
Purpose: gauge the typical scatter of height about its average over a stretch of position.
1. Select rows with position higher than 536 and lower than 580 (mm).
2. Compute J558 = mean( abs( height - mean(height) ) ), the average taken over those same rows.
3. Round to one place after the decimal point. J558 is 1.6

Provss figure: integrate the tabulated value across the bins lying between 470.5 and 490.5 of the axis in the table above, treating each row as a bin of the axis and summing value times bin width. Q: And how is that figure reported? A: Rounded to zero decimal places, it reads 246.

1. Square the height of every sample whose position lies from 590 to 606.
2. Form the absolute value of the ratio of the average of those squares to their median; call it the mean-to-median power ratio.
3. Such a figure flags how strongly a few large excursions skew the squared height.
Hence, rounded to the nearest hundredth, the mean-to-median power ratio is 0.99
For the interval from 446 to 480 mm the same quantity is 1.08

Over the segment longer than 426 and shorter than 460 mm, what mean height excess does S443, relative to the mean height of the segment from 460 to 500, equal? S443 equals 2.5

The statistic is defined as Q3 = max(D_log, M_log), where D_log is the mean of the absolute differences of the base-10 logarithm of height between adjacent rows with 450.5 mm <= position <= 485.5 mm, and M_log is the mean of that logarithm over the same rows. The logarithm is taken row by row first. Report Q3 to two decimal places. 1.12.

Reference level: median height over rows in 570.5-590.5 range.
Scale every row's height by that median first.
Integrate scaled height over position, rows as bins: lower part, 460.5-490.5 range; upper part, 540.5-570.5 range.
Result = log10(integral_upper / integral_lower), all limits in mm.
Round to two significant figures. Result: -0.091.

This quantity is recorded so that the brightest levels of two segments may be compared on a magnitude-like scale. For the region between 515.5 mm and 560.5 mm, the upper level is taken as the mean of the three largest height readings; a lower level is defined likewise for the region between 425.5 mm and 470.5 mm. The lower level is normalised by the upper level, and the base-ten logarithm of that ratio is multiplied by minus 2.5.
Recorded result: -0.25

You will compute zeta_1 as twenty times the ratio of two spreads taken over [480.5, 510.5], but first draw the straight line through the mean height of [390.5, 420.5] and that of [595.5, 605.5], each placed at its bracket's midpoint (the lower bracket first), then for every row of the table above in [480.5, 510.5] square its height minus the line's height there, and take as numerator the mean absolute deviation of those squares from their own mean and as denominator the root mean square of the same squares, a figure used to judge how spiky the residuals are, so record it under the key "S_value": 6.7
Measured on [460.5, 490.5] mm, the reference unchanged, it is 13.0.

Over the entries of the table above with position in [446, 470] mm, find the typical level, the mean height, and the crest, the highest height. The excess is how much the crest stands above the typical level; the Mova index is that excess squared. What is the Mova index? 1.8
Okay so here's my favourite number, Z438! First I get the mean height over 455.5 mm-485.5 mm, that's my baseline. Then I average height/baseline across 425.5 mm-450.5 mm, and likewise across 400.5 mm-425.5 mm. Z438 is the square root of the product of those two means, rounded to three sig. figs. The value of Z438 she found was 1.04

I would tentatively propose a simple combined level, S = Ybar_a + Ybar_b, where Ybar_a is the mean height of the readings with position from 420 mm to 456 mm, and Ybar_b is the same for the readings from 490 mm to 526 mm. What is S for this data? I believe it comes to 27.1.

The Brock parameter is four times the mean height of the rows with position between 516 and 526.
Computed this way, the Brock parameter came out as 50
